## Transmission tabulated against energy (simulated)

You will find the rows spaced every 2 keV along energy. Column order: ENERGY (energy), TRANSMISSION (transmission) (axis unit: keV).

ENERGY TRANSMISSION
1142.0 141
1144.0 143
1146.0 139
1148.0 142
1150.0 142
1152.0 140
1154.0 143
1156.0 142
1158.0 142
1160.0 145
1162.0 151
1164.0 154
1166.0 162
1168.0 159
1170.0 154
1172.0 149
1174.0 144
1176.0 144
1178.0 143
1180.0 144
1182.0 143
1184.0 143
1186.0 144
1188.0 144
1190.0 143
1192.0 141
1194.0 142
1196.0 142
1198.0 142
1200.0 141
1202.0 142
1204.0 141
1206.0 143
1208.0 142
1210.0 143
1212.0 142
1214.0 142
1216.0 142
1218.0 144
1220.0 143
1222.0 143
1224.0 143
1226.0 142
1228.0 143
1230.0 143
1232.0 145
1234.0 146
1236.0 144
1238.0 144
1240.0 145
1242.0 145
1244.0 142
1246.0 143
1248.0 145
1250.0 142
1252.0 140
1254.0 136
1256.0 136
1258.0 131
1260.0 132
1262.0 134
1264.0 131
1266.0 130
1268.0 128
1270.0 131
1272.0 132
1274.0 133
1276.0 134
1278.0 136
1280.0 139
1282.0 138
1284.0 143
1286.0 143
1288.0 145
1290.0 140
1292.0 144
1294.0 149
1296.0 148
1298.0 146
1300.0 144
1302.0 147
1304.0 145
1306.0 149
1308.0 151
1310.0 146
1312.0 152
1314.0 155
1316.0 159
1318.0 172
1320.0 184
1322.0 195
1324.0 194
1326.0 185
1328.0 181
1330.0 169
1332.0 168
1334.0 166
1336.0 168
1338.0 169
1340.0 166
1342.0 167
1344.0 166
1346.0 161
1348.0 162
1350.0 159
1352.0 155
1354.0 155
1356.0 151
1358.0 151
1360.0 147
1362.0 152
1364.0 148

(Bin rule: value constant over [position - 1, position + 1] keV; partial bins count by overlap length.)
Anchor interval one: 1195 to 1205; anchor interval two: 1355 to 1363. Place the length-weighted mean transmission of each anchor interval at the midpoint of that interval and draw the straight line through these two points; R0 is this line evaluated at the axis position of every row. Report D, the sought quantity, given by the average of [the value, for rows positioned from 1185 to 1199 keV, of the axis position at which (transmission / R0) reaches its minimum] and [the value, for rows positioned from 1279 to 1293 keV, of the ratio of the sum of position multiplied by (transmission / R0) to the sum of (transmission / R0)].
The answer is 1239.0 keV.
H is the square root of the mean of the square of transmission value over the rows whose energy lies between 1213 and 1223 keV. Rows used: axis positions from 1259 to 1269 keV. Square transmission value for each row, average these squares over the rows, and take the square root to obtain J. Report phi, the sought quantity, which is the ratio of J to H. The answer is 0.92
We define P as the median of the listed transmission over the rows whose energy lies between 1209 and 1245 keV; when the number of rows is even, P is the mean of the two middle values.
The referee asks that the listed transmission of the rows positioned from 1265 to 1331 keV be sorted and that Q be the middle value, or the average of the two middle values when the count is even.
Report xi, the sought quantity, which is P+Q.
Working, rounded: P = 143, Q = 146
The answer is 289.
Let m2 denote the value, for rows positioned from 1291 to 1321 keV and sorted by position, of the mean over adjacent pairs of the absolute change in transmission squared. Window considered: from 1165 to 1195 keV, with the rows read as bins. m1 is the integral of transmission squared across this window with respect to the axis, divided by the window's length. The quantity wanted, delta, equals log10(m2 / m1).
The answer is -1.2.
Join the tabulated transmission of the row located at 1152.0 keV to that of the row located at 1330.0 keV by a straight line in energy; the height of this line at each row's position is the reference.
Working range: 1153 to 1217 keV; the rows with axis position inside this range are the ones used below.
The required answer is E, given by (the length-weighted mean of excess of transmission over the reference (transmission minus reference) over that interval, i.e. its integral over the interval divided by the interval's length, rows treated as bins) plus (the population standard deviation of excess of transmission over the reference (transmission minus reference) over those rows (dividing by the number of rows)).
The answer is 7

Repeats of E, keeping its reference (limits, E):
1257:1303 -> -18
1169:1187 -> 5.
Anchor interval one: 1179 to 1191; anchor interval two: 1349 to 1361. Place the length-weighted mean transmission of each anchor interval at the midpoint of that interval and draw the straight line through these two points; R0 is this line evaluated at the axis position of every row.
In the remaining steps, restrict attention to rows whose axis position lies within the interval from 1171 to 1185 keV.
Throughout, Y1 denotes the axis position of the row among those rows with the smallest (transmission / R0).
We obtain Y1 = 1184.0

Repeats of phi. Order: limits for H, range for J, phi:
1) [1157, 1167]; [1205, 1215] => 0.94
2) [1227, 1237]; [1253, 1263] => 0.93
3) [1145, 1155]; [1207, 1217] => 1.01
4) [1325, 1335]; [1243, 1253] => 0.82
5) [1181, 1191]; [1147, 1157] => 0.99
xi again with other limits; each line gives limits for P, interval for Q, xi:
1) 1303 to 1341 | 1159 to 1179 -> 318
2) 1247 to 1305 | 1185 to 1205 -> 281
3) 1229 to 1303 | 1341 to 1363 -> 297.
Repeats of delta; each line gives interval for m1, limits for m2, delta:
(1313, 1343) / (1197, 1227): -2.1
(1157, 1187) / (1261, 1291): -1.6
